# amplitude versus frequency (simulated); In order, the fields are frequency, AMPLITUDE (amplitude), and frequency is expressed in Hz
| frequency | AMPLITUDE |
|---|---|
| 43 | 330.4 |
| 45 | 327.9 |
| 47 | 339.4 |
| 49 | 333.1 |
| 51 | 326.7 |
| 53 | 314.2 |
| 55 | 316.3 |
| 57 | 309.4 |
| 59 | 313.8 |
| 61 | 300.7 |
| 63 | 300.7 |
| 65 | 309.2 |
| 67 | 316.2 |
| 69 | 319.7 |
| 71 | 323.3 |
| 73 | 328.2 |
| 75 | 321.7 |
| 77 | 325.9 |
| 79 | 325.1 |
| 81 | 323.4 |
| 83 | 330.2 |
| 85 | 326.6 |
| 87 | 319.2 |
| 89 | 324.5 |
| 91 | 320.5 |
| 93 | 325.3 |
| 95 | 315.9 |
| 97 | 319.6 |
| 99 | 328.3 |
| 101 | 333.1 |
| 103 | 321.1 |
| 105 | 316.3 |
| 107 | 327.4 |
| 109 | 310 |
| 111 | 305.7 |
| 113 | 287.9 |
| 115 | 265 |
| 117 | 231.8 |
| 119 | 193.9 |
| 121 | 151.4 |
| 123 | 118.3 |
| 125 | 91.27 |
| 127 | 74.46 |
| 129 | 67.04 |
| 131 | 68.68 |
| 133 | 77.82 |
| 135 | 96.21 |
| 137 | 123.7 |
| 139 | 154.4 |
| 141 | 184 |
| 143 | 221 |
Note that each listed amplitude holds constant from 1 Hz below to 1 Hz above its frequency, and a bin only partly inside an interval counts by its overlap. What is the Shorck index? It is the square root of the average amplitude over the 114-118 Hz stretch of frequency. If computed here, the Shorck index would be 15.8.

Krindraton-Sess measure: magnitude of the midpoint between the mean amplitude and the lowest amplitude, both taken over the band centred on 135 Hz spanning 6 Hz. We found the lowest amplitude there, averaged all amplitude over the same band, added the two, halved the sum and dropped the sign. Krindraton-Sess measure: 89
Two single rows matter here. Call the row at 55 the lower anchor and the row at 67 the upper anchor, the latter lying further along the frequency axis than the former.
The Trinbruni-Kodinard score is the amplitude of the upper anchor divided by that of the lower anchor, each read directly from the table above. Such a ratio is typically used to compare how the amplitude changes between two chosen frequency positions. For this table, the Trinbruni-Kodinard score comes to 1.00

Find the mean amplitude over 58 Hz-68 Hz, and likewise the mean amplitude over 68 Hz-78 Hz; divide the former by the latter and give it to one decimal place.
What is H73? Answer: 1.0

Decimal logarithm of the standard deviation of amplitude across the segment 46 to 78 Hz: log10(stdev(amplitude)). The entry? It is 1.0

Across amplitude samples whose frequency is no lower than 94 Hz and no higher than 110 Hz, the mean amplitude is 321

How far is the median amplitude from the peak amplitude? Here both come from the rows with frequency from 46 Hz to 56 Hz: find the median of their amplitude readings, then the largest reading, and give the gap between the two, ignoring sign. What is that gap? 13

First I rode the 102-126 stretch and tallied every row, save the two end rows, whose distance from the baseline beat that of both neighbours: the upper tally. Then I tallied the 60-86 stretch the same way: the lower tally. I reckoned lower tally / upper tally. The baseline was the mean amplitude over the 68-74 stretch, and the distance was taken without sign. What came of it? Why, 3.0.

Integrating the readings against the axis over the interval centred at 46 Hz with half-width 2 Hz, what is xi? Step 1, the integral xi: 1335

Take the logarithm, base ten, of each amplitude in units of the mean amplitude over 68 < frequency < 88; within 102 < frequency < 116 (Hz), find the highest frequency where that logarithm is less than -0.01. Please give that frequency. 115 Hz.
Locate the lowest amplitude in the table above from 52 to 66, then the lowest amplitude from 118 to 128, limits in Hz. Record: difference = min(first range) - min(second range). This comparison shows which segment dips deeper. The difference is 226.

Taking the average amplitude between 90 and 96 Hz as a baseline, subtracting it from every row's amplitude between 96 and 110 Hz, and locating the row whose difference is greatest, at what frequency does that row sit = 101 Hz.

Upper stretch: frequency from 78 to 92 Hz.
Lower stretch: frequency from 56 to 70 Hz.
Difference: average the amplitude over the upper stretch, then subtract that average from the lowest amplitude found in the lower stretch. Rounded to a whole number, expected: -24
